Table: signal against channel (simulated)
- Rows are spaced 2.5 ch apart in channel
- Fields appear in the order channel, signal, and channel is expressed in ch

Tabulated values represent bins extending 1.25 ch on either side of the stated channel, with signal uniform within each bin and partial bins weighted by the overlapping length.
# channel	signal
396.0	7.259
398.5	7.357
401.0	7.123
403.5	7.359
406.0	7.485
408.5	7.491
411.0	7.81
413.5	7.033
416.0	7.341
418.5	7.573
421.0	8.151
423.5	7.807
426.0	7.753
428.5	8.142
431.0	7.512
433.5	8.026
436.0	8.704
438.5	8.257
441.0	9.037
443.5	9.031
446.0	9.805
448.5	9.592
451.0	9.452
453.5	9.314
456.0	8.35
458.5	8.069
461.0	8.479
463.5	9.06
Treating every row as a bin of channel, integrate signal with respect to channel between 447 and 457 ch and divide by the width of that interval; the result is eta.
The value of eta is 9.2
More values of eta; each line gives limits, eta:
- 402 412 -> 7.5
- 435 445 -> 8.8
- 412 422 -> 7.5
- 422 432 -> 7.8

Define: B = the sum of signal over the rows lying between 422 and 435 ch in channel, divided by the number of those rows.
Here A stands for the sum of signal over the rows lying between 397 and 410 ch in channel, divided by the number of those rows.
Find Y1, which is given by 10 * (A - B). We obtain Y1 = -5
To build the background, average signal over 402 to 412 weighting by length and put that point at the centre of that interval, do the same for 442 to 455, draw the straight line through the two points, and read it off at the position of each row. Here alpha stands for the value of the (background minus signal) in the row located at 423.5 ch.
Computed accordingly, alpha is 0.5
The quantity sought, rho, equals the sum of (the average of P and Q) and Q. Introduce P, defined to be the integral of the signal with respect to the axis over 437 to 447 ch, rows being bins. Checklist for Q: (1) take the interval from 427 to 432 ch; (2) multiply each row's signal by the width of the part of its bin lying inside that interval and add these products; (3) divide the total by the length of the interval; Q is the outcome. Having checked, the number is 57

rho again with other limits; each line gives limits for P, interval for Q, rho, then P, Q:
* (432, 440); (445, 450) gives 48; 67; 9.7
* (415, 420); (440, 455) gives 33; 37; 9.4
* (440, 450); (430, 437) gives 59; 94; 8.1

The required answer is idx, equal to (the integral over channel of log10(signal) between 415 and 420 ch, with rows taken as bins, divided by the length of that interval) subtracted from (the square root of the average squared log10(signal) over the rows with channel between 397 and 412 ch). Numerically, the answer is 0.00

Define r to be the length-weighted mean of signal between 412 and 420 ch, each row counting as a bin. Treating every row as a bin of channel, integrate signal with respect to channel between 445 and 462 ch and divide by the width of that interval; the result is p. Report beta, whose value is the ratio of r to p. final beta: 0.82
